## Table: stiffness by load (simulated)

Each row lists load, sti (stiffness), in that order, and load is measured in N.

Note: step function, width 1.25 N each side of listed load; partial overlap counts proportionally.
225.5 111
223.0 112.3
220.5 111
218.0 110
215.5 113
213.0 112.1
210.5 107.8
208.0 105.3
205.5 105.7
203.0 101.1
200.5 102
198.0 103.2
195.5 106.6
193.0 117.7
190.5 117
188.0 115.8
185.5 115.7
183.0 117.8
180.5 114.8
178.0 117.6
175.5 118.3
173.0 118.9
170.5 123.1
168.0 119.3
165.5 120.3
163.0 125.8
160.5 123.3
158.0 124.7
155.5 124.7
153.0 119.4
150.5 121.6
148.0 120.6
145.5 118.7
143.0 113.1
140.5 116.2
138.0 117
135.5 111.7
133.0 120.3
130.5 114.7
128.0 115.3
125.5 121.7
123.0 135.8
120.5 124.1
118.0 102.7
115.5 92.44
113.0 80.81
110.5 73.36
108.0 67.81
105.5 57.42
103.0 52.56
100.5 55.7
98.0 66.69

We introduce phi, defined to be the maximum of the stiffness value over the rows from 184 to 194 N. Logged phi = 117.7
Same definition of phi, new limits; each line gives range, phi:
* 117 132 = 135.8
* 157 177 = 125.8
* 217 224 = 112.3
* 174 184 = 118.3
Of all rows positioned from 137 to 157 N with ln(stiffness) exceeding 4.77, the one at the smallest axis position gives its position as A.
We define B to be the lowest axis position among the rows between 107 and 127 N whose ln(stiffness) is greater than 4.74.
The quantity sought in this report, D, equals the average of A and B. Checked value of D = 133.0 N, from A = 145.5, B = 120.5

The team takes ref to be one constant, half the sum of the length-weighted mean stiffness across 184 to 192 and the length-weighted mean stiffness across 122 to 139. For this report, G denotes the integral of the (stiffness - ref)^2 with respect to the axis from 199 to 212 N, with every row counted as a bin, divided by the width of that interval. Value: 183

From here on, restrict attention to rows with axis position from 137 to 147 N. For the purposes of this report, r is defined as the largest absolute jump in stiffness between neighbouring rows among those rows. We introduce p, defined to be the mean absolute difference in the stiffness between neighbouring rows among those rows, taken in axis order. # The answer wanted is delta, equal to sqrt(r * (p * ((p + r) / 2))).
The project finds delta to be 9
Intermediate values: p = 3.2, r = 5.6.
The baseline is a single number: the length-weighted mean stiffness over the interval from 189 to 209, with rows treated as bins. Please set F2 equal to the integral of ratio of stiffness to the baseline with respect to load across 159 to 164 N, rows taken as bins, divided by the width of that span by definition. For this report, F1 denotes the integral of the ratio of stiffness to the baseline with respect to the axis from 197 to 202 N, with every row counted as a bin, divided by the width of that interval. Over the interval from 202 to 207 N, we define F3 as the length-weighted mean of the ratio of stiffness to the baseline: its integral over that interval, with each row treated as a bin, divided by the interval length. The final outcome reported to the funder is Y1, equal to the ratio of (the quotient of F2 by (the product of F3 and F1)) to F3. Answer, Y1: 1.31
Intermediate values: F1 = 0.95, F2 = 1.16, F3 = 0.96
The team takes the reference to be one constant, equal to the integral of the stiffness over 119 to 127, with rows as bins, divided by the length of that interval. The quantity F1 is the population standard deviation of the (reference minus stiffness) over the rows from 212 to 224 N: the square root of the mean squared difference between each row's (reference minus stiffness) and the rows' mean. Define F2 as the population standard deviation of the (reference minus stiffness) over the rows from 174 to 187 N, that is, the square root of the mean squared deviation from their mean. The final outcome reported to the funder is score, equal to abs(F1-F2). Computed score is 0.3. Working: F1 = 1.1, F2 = 1.3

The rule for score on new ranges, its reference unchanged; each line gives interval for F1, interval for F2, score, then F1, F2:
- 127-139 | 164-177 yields 1.1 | 2.8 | 1.7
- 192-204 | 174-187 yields 4.7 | 6.1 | 1.3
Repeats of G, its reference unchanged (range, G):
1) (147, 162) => 26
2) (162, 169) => 24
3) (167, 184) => 6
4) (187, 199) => 67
